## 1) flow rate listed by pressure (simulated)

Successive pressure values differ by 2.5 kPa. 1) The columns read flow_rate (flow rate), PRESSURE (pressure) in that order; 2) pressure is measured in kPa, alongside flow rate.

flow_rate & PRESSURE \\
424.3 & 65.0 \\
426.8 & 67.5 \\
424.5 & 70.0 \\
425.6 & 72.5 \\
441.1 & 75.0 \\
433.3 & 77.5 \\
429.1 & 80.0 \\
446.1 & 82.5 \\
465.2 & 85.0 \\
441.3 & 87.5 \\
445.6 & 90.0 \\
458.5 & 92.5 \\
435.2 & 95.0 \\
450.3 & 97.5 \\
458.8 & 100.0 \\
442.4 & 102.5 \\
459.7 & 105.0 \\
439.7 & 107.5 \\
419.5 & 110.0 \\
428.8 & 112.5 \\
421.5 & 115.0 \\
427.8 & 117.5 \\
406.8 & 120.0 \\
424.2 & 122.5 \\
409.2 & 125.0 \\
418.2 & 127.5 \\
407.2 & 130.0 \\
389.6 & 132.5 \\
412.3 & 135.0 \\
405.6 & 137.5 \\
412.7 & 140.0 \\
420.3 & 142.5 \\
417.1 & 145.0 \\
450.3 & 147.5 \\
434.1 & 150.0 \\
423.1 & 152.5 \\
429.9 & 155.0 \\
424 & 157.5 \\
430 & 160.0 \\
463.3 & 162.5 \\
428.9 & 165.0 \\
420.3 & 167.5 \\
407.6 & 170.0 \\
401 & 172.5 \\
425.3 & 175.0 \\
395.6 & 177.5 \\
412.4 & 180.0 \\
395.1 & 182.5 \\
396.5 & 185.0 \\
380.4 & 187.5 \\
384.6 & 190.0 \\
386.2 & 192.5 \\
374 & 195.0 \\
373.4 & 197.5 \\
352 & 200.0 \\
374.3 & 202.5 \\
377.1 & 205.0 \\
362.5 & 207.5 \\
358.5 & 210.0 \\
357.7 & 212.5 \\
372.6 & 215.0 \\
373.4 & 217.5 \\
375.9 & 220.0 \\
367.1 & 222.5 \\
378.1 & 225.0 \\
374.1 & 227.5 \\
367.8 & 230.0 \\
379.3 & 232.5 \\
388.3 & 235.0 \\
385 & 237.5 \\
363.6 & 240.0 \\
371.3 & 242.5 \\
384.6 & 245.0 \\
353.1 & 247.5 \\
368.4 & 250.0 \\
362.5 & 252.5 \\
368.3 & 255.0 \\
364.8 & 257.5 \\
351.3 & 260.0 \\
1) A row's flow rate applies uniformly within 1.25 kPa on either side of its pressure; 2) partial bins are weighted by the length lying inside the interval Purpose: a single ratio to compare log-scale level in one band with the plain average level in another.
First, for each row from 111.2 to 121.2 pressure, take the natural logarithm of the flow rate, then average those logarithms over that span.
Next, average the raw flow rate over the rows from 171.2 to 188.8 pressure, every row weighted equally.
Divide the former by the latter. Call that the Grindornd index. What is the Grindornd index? 0.0151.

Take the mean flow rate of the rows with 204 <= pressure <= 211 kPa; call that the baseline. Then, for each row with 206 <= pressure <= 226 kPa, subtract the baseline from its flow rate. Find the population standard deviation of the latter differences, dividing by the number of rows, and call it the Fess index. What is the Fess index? 7.4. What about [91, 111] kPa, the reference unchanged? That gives 13.2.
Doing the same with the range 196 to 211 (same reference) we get 9.2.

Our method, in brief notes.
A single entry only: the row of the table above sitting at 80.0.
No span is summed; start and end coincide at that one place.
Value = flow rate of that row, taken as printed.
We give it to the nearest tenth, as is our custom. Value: 429.1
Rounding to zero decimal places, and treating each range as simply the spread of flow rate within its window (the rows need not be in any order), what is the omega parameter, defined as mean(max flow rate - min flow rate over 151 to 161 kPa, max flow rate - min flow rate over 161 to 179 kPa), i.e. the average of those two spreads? 37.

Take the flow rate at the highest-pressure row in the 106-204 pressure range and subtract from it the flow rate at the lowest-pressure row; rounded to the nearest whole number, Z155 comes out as -65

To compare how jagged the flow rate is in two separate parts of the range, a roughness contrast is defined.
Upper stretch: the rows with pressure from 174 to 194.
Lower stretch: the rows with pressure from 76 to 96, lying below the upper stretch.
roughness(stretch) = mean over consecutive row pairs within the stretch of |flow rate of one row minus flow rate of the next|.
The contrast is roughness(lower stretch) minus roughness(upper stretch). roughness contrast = 2.5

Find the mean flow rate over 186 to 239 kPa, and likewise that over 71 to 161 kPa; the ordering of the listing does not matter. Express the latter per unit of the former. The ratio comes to 1.15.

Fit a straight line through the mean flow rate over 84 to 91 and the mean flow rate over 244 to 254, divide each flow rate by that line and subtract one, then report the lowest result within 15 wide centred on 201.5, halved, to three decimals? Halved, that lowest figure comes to -0.051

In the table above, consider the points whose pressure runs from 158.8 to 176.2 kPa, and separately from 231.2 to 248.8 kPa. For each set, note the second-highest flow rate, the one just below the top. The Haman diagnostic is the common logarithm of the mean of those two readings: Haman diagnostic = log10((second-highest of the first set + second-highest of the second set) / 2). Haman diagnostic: 2.61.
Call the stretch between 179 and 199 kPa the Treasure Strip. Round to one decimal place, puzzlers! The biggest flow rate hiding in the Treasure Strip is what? 412.4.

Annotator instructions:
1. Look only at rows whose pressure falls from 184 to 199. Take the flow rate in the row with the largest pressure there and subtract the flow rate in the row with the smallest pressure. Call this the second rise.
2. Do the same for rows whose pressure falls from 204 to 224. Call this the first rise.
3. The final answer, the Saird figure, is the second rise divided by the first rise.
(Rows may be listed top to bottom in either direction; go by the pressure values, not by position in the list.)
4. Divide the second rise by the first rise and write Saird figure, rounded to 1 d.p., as 2.3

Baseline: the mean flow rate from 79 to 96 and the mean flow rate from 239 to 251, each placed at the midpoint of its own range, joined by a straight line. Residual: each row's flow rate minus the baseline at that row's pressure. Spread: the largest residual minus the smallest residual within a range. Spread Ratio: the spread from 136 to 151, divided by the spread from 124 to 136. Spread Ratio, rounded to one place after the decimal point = 1.9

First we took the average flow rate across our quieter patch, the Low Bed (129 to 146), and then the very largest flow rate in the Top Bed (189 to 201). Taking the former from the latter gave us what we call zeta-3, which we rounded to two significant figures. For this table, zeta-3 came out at -23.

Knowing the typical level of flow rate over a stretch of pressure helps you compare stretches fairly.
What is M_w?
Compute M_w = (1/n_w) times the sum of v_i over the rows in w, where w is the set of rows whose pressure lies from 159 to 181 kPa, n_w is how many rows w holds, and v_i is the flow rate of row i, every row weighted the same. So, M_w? 420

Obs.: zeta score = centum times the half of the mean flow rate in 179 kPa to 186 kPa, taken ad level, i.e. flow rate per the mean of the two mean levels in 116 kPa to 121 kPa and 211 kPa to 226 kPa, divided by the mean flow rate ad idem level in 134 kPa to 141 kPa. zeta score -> 48.9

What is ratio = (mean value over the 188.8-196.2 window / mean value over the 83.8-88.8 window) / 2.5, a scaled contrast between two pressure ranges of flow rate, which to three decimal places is 0.337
